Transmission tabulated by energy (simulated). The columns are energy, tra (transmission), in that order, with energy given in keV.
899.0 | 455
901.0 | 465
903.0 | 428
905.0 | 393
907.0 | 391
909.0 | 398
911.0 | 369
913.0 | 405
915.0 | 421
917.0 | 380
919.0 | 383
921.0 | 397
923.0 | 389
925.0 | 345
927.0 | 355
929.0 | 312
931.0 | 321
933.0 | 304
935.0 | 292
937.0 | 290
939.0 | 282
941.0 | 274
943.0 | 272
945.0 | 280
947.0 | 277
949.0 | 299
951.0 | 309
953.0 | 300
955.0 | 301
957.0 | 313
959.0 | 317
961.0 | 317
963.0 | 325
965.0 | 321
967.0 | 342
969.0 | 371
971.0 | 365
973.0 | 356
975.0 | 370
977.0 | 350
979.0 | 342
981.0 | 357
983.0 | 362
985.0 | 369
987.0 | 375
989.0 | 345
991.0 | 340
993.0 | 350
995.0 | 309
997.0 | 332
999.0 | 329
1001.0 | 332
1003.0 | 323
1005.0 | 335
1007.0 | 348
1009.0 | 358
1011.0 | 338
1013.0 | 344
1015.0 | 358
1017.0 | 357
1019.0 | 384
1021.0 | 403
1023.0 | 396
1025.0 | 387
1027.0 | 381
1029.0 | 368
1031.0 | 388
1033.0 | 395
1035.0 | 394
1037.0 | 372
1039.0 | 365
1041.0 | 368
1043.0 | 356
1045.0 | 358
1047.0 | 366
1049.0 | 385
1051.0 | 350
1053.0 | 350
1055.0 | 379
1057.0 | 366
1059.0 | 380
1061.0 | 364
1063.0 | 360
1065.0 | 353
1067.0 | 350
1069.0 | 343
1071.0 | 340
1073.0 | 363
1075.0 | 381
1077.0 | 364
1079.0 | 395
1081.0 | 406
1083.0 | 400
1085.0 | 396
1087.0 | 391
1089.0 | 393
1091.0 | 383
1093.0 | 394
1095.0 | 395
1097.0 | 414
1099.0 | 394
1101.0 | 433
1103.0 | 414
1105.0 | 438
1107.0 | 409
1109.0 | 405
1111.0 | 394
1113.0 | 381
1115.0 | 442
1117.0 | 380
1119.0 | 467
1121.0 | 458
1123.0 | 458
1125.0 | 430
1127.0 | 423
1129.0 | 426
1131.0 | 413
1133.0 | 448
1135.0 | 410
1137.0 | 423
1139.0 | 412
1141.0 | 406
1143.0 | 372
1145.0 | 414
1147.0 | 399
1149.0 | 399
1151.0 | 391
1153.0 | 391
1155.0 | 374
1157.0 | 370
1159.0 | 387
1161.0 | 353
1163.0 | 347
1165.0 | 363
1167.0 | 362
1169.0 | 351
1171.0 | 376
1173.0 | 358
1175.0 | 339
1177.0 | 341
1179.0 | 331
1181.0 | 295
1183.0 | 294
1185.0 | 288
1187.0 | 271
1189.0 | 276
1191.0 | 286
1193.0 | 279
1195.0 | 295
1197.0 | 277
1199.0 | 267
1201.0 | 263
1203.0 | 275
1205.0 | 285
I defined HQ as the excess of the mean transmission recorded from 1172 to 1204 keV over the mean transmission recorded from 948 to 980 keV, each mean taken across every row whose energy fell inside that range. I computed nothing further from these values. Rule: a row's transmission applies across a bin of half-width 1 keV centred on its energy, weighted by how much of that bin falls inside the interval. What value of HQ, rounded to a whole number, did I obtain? -35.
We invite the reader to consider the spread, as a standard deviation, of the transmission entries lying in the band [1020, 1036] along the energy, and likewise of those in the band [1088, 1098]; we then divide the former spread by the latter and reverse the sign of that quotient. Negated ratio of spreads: -1.0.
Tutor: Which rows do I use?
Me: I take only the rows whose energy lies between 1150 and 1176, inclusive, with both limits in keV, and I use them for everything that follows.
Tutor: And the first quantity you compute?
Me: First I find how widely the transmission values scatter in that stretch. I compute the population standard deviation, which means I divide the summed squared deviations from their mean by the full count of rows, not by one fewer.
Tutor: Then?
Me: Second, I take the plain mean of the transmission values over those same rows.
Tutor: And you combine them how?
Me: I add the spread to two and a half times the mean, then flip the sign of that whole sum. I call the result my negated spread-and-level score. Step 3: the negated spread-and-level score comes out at -932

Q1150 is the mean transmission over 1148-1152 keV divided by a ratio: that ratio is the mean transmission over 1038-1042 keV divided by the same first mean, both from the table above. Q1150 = 426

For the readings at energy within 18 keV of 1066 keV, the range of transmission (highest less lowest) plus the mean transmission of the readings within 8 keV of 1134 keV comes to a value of 486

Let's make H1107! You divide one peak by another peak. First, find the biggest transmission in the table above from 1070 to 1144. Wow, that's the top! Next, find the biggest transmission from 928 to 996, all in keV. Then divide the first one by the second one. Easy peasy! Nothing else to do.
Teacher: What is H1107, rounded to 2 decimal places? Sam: 1.25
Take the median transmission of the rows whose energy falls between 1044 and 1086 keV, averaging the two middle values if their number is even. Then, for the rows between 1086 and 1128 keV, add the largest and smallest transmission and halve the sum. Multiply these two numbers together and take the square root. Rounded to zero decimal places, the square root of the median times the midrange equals 393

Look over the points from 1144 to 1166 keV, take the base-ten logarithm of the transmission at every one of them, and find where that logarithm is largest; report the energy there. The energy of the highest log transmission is 1145.0 keV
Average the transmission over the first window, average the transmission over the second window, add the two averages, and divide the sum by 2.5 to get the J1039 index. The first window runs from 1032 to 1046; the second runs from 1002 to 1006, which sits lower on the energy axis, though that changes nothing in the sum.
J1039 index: 281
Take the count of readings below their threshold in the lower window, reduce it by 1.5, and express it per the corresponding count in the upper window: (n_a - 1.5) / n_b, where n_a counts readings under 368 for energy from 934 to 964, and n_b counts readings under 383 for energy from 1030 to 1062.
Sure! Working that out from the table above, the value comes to 1.1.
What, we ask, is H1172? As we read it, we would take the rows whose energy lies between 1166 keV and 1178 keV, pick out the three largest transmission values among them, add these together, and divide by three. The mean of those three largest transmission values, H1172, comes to 365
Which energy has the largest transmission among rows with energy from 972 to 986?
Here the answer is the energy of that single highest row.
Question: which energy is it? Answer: 975.0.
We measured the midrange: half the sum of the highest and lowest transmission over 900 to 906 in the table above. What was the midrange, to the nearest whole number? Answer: 429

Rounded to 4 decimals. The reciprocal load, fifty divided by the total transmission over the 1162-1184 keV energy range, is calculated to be 0.0133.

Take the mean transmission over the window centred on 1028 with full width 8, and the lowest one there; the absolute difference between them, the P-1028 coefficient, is 13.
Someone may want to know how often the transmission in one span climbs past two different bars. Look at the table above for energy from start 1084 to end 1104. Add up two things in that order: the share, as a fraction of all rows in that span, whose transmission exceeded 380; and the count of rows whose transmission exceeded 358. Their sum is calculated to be 11.0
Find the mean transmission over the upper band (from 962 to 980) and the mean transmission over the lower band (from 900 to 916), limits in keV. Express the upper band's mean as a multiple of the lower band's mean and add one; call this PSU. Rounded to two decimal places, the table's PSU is 1.85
